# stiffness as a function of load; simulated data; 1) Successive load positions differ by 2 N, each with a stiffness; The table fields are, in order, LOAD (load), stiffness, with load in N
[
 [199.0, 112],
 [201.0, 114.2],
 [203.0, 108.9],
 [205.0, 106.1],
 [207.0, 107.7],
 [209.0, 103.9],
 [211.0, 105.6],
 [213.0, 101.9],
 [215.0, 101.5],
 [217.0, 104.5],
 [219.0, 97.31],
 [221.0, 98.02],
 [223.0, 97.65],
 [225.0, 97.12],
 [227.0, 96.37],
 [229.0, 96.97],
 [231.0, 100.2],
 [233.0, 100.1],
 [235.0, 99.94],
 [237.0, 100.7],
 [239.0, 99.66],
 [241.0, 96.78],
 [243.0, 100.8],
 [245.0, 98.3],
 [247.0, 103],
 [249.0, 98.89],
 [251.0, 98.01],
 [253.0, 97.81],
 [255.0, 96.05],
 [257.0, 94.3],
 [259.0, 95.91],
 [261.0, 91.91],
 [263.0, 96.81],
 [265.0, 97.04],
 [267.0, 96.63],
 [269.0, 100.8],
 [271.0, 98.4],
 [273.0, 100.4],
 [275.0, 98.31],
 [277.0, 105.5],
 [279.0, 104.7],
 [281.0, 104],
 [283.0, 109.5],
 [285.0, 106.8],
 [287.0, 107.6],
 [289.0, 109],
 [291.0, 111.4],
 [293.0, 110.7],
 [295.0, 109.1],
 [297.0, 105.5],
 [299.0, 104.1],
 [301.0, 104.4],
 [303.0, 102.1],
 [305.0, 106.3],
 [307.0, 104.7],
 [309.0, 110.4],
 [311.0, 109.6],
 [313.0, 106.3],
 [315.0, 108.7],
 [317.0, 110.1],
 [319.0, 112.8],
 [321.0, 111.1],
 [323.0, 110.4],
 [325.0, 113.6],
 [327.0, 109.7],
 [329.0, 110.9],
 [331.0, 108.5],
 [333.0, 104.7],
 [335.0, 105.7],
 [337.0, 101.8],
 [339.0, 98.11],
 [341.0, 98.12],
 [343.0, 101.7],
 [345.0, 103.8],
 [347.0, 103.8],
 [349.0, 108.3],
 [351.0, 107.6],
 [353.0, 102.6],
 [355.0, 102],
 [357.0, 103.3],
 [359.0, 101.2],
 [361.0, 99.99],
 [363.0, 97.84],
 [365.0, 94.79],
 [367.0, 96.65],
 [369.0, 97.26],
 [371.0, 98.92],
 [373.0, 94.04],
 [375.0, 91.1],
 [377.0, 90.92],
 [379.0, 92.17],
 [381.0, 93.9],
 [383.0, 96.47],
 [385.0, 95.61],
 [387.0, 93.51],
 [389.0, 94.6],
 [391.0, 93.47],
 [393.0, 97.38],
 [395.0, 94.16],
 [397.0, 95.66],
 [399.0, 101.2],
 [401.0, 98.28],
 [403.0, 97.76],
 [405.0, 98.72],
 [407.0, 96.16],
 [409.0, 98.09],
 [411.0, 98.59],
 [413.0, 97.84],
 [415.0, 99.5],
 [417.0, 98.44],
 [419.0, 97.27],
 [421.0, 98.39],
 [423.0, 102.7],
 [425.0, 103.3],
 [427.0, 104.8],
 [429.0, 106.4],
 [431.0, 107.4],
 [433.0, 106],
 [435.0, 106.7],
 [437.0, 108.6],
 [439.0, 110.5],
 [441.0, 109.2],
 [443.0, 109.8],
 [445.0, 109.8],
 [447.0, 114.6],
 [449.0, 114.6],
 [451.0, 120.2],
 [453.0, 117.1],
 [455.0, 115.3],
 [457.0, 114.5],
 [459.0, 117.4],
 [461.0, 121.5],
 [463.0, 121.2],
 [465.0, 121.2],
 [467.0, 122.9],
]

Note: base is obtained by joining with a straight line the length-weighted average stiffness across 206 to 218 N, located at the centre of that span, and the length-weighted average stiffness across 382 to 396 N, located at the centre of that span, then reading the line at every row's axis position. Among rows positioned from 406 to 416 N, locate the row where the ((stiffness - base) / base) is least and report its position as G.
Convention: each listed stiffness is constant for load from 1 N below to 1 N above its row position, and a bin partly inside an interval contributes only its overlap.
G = 407.0 N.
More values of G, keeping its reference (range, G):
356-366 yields 365.0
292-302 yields 299.0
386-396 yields 387.0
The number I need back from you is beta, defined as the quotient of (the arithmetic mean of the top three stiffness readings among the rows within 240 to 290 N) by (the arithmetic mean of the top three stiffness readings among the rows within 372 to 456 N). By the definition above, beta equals 0.92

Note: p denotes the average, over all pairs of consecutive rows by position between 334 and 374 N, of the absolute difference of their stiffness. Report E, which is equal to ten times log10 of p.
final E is 3.5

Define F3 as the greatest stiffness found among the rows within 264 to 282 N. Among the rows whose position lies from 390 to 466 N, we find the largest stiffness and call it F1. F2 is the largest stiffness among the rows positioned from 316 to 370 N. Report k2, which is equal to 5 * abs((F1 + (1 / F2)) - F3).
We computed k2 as 80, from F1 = 121.5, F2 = 113.6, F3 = 105.5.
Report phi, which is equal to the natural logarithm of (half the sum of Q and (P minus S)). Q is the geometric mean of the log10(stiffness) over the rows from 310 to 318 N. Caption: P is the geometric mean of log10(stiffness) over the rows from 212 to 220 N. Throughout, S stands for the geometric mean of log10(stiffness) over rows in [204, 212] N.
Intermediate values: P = 2.01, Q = 2.04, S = 2.025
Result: 0.008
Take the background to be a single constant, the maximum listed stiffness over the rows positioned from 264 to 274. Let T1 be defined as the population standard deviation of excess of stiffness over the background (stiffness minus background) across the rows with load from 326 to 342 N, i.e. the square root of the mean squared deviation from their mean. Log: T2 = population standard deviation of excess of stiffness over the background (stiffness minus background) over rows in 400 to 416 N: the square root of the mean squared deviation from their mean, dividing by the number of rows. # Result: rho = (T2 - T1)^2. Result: 14.1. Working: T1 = 4.7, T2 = 0.9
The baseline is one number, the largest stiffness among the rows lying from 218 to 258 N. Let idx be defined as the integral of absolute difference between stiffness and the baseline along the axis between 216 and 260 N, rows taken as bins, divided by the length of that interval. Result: 4.57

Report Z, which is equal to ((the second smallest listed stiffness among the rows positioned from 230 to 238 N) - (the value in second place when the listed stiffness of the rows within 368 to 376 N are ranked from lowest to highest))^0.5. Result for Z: 2.46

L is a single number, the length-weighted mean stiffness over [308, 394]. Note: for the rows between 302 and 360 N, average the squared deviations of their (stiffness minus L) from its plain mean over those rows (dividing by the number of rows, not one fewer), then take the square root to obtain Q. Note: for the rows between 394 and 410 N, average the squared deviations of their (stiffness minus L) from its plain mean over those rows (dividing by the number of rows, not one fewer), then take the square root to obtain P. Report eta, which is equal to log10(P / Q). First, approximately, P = 2.0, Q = 4.2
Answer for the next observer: -0.32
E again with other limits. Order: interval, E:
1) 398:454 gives 2.3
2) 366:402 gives 3.5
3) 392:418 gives 2.8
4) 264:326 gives 3.7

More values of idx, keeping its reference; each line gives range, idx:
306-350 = 5.06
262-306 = 4.10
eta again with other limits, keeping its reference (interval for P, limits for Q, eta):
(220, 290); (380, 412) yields 0.28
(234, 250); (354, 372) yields -0.17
